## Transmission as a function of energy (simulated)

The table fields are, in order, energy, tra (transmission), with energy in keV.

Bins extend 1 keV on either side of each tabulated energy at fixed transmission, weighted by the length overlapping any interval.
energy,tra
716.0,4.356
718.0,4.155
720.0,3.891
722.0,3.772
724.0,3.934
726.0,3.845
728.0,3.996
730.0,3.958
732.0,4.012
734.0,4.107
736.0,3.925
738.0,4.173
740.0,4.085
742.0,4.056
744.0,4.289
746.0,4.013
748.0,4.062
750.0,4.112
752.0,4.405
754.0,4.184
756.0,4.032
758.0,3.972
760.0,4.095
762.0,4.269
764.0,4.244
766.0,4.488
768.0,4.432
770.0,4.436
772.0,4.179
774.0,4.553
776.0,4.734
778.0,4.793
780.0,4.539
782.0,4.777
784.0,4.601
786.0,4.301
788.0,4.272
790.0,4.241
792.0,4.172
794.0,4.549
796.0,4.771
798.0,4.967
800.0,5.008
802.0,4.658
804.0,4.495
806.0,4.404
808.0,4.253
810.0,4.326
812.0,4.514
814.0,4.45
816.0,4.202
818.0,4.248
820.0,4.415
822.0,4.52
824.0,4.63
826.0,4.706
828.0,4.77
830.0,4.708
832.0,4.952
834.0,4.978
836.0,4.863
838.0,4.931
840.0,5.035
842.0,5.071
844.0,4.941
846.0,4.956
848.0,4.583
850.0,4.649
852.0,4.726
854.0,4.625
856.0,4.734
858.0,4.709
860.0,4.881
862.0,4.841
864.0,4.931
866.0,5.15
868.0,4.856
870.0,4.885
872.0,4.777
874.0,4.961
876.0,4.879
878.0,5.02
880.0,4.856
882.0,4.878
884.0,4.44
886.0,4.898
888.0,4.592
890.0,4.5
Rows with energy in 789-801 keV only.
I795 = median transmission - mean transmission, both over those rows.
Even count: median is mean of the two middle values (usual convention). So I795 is 0.042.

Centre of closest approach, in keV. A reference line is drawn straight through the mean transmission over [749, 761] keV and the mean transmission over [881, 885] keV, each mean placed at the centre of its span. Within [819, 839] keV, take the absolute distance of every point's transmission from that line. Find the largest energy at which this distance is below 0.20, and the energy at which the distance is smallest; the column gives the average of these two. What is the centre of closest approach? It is 821 keV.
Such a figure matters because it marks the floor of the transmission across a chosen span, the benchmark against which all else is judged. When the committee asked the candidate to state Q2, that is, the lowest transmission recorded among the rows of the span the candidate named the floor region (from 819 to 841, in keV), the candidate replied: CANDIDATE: 4.415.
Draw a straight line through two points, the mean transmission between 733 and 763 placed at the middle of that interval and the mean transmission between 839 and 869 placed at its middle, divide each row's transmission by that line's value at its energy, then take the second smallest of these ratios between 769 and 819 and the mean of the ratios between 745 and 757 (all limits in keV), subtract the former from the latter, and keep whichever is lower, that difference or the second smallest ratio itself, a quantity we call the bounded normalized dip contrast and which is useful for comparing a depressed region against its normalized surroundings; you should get 0.075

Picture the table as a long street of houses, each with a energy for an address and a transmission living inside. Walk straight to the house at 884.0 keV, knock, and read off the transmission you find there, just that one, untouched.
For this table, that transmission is 4.44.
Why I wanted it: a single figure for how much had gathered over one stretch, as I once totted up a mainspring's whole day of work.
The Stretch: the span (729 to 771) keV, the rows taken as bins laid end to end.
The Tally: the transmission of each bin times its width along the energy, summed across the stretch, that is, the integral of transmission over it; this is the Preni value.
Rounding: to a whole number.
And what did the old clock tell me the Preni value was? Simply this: 175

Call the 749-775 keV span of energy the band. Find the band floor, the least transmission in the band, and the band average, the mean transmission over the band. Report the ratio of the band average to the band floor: 1.07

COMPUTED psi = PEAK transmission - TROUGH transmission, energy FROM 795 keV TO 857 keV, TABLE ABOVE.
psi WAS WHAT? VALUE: 0.87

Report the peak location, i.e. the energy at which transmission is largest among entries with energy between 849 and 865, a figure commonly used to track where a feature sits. 864.0 keV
